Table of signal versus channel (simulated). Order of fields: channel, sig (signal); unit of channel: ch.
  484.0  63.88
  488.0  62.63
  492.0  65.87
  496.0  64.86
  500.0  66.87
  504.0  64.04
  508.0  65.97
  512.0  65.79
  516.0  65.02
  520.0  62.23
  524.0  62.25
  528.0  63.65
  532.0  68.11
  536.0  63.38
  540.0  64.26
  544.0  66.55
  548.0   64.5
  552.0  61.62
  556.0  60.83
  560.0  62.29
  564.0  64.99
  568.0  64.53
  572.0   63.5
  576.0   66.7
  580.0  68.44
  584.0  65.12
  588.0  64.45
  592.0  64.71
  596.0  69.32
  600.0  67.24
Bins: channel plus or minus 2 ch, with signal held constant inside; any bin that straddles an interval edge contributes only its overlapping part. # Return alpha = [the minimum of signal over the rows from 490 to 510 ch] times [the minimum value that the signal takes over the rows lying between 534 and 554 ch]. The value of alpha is 3946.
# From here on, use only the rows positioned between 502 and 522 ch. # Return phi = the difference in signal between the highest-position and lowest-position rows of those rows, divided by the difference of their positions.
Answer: -0.11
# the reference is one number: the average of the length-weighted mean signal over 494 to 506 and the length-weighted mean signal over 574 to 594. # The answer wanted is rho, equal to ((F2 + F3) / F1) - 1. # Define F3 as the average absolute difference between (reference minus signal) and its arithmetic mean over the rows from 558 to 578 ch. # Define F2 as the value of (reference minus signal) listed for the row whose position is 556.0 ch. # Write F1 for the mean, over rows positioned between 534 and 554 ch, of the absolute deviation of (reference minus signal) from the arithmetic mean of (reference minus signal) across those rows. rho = 3.8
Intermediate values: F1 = 1.2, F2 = 4.7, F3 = 1.2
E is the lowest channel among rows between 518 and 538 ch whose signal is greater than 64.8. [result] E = 532.0 ch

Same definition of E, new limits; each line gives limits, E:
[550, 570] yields 564.0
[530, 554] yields 532.0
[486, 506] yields 492.0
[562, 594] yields 564.0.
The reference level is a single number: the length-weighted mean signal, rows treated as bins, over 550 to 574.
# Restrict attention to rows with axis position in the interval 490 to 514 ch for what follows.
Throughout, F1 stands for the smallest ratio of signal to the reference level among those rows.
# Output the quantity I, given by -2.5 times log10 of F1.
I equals -0.02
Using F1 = 1.02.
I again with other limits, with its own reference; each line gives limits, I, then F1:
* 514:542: 0.01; 0.99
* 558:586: 0.01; 0.99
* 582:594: -0.03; 1.02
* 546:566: 0.04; 0.97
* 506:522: 0.01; 0.99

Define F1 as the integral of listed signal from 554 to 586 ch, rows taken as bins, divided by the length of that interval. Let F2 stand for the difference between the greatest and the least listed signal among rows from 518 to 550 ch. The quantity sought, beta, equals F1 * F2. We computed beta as 380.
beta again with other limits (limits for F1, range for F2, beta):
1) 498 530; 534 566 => 369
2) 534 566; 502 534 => 374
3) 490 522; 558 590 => 400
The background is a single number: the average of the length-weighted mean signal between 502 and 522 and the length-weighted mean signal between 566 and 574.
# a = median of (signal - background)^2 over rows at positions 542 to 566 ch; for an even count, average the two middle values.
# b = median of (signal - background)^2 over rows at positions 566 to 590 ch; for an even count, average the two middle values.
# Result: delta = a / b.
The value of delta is 6.9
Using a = 4.5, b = 0.66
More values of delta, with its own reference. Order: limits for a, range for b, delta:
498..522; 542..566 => 0.5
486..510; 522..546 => 1.0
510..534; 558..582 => 1.4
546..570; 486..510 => 0.9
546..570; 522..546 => 0.9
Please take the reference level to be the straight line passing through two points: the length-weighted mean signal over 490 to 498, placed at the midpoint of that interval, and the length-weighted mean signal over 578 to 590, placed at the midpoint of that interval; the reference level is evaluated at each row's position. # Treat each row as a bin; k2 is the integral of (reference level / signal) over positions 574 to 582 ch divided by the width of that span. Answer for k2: 0.976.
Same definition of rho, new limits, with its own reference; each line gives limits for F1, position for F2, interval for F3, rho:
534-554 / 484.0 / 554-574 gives 1.4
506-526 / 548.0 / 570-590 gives 0.6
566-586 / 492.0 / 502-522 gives -0.4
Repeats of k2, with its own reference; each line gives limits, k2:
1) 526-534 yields 0.997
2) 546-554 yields 1.043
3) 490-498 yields 1.000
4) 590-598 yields 0.987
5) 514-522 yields 1.031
